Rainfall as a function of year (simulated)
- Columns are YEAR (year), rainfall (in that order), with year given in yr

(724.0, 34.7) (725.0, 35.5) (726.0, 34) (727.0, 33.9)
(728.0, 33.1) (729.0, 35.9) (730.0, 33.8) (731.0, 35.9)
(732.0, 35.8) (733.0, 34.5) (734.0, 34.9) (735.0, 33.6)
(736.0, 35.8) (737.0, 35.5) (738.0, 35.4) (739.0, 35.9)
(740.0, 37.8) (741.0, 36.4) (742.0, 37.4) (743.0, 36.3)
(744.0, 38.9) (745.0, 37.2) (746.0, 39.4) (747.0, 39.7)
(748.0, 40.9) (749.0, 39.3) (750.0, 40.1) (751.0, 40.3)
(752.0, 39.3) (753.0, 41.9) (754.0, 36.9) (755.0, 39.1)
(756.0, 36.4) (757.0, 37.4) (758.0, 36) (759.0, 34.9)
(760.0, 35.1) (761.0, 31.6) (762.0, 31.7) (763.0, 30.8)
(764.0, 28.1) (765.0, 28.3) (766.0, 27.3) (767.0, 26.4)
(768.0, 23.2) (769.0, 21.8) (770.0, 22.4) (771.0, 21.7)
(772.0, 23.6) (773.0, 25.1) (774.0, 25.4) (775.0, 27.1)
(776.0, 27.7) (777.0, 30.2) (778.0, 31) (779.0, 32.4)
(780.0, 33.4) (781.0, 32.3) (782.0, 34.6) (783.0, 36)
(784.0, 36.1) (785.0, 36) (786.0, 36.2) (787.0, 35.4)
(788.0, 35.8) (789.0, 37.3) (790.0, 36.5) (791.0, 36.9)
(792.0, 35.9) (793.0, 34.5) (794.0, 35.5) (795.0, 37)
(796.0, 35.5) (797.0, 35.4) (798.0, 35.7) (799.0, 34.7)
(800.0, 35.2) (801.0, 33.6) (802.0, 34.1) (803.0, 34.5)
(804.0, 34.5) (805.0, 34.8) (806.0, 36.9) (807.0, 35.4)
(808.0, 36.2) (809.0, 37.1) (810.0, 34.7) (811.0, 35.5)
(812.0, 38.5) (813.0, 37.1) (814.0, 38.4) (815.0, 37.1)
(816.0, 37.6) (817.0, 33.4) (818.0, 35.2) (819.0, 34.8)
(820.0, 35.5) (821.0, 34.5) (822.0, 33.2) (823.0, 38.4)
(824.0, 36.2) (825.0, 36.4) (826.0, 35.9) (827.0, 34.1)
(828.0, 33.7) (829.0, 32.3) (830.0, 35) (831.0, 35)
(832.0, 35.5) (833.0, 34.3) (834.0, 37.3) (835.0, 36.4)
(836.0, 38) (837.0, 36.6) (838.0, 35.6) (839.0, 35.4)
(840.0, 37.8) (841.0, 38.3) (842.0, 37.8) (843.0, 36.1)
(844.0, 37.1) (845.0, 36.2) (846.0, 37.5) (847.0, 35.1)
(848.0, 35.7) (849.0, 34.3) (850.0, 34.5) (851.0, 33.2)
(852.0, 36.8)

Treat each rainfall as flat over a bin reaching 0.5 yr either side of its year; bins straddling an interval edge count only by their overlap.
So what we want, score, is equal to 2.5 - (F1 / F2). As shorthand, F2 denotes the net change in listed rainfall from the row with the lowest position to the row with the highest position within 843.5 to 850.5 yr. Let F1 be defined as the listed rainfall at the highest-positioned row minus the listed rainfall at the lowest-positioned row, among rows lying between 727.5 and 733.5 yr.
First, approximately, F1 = 1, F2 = -2.6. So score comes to 3.0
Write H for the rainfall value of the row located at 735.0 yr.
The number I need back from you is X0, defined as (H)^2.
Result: 1129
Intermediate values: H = 33.6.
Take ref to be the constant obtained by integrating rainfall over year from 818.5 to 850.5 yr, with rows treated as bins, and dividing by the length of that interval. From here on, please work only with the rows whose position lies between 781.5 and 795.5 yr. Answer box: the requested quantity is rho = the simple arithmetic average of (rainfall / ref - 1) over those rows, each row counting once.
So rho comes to 0.01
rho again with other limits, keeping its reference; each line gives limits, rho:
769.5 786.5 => -0.16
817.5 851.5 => 0.00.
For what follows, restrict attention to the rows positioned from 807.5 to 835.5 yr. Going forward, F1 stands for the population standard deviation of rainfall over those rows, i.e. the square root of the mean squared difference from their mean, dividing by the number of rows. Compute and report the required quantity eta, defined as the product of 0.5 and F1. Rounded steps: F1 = 1.6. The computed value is 0.8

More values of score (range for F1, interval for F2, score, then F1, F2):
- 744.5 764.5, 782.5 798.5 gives -27.8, -9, -0.3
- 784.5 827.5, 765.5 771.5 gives 2.2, -2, -5.6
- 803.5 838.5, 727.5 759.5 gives 1.9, 1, 1.8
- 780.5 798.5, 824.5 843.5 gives 13.8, 3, -0.3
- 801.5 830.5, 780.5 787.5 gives 2.2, 1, 3.1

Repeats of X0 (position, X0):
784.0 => 1303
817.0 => 1116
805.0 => 1211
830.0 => 1225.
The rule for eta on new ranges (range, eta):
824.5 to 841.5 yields 0.8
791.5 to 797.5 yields 0.4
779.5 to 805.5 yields 0.6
